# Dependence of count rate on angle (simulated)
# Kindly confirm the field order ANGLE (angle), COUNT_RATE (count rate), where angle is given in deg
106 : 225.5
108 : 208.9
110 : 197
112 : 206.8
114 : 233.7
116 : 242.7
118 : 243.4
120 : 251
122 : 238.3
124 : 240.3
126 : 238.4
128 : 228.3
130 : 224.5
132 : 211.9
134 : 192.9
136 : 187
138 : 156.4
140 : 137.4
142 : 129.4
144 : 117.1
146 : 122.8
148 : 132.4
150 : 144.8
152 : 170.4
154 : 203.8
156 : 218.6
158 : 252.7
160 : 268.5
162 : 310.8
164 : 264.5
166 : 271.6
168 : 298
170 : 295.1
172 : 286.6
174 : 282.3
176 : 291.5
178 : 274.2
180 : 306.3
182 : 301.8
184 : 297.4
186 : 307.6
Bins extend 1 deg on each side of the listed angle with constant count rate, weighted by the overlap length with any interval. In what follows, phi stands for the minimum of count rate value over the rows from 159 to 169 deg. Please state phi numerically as 264.5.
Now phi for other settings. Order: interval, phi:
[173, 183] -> 274.2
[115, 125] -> 238.3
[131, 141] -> 137.4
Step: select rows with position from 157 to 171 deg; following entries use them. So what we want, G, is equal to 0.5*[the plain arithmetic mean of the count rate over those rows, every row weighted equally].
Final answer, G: 140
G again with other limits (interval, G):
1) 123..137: 109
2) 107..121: 113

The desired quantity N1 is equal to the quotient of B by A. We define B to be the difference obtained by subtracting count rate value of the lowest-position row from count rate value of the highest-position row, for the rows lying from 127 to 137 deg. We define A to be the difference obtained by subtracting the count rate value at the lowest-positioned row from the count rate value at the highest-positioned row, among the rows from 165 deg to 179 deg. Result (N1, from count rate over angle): -15.9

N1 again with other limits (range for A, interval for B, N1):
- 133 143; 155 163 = -1.5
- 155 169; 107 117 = 0.4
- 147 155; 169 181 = 0.2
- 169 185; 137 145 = -17.1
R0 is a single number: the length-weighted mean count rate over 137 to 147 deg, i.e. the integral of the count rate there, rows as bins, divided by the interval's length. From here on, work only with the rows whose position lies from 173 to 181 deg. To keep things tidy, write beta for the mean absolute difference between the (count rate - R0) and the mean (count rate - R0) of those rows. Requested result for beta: 10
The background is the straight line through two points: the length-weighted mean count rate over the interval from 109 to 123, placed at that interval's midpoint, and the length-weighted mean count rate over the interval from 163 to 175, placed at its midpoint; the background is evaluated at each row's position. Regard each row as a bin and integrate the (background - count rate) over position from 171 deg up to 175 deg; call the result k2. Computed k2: 10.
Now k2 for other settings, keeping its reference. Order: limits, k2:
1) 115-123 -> -84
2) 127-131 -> 68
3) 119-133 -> 99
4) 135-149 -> 1622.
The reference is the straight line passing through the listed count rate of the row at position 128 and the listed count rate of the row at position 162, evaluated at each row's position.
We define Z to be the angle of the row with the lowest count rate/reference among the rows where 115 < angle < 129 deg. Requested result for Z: 128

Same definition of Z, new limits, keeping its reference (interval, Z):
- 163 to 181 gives 178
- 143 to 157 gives 144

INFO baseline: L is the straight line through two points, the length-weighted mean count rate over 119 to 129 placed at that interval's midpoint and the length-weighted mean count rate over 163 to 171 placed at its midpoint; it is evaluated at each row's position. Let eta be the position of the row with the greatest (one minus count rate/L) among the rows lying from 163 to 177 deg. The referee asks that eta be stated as 164 deg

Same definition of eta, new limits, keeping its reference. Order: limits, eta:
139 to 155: 144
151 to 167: 152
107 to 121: 110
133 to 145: 144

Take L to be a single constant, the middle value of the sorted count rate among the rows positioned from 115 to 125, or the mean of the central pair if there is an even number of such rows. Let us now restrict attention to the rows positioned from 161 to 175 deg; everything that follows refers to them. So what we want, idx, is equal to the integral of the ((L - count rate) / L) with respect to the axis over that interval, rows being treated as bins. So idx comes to -2.6 deg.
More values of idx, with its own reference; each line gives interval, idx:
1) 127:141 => 3.0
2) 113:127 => 0.1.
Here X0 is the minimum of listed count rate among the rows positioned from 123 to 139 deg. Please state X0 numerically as 156.4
